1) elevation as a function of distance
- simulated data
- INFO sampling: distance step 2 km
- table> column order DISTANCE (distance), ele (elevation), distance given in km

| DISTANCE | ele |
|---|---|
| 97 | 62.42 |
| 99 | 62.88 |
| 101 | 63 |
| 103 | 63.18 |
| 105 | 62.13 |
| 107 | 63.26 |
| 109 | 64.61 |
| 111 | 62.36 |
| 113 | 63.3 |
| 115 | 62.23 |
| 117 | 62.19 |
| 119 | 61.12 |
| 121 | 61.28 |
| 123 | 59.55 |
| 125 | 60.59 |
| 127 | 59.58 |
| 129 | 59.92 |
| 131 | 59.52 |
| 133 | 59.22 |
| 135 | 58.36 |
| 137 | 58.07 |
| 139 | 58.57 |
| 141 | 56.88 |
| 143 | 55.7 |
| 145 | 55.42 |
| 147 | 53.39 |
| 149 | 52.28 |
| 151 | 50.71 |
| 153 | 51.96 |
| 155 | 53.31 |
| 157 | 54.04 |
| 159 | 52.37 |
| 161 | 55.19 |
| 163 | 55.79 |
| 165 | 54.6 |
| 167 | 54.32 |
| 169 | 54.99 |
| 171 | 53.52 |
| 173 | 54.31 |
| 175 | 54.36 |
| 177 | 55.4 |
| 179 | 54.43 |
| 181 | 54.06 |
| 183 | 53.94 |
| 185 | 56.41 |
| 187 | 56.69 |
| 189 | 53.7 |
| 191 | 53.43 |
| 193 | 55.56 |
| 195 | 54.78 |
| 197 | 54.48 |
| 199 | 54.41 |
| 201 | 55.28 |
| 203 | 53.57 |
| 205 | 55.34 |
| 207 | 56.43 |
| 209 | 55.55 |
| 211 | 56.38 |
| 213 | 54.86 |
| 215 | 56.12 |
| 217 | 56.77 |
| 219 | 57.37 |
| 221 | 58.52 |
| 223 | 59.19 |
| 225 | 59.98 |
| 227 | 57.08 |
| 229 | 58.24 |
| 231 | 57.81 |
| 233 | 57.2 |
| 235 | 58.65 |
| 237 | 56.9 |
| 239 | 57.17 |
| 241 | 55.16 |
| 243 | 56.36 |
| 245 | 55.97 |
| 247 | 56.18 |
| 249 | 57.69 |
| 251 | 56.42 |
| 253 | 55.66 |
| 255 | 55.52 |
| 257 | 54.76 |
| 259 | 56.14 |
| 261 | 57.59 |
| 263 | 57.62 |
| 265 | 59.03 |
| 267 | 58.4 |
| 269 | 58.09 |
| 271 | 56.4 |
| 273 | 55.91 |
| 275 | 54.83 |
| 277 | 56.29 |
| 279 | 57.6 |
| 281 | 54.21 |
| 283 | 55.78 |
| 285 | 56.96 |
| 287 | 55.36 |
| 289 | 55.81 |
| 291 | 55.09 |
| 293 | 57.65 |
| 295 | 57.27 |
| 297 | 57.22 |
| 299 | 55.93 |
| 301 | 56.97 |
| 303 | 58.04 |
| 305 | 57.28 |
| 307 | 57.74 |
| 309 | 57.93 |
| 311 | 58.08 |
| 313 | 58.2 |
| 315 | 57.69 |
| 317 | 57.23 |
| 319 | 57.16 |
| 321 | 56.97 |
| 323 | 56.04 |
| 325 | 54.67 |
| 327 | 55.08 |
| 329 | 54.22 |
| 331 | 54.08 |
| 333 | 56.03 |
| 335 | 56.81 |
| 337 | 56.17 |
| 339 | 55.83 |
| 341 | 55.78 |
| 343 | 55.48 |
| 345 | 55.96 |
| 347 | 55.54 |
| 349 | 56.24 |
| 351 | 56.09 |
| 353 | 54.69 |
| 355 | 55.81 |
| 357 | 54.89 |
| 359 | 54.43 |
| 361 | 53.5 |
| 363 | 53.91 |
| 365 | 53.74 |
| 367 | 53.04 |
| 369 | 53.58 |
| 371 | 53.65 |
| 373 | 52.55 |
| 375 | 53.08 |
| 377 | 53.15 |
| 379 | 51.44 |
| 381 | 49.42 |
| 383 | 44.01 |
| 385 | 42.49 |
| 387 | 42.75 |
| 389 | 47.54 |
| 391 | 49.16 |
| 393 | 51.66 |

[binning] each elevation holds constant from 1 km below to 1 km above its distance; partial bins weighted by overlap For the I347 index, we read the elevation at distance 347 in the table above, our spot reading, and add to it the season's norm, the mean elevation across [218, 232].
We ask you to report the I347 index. 114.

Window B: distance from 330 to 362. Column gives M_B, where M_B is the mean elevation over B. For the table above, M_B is 55.5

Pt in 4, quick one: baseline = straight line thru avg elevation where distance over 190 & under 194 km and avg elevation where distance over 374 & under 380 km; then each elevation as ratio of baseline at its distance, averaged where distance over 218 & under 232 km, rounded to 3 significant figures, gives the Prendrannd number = 1.08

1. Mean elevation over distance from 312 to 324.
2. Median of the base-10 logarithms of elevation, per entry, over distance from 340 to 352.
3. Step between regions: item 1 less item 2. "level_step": 55.5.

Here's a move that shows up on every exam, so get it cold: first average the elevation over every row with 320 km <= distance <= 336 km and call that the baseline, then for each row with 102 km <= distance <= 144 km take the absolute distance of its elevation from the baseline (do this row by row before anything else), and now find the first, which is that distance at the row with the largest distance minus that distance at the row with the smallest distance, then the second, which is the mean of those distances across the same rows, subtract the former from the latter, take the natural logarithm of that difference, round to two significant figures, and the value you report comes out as 2.5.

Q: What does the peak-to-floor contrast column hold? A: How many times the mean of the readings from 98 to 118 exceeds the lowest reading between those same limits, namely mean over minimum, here 1.01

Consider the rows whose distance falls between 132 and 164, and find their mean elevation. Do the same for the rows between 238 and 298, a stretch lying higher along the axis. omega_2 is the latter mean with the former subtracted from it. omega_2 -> 1.4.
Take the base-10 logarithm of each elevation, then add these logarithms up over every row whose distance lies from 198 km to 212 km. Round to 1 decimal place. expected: 12.2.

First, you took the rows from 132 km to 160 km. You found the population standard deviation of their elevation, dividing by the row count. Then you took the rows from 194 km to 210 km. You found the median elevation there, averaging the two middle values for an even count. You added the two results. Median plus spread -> 57.8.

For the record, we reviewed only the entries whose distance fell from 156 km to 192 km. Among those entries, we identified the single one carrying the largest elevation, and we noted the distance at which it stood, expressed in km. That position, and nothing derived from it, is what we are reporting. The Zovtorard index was 187 km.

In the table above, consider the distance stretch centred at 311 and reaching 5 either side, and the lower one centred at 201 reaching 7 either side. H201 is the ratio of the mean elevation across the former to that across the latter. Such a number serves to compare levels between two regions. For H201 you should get 1.06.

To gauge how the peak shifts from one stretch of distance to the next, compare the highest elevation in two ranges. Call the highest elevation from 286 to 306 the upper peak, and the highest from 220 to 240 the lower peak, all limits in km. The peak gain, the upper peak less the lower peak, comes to -2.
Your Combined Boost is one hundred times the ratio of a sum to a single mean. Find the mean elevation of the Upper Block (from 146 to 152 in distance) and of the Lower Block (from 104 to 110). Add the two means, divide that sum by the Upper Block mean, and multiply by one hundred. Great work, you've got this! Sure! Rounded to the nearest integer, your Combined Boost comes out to 221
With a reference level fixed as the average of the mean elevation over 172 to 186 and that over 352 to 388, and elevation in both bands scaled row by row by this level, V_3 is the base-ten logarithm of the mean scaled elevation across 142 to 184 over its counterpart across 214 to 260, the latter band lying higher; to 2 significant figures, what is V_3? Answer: -0.023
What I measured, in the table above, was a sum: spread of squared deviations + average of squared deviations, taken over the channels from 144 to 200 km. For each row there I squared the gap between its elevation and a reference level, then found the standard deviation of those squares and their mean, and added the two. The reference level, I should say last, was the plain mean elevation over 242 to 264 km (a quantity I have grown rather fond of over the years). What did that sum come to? 13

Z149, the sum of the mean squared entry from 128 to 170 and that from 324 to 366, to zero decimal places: 6129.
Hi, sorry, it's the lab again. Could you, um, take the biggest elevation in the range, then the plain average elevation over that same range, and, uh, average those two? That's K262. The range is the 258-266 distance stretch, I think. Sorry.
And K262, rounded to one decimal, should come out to 58.3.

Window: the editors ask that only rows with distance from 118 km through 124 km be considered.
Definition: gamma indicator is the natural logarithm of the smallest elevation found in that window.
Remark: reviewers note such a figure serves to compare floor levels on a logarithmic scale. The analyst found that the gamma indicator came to 4.09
